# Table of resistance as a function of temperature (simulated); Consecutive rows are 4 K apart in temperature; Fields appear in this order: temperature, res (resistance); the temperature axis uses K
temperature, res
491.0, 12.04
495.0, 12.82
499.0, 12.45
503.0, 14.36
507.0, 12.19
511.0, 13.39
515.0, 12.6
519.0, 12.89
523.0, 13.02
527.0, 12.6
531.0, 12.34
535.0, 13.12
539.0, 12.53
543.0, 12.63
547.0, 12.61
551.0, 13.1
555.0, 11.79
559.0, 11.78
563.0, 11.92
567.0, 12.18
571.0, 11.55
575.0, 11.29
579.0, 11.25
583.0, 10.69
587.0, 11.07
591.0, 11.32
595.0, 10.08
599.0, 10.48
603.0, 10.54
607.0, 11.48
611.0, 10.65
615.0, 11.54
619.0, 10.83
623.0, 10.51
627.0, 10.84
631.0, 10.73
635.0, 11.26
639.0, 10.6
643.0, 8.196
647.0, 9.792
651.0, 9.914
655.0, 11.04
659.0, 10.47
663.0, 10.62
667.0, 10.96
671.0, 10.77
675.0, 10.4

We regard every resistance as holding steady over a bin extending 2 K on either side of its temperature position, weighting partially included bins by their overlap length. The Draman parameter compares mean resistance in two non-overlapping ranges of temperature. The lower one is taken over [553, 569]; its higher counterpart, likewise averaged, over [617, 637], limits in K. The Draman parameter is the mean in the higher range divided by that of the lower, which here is 0.91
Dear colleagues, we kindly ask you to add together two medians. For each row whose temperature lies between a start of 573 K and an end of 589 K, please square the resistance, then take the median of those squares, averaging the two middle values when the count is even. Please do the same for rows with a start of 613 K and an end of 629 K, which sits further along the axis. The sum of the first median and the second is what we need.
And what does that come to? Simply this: 242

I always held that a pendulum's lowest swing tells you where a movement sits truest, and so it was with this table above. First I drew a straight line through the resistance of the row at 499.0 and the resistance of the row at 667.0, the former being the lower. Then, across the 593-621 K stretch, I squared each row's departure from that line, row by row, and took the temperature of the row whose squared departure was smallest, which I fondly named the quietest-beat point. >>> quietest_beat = 607.0 K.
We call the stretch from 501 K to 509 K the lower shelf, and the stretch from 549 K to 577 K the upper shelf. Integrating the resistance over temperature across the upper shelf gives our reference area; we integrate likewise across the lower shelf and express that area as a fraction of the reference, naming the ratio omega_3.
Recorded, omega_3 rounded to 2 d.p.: 0.32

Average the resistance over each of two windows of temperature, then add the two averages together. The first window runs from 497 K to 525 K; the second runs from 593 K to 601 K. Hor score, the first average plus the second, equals 23.3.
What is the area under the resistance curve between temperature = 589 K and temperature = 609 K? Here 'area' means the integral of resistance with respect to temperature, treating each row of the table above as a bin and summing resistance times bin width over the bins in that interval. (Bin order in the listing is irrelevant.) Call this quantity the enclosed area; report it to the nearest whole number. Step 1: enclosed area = 216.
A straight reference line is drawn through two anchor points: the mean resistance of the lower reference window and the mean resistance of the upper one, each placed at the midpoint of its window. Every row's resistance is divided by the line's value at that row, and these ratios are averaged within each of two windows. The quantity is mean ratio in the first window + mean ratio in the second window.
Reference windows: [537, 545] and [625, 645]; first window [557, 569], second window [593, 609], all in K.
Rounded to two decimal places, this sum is 1.95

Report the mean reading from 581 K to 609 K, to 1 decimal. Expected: 10.8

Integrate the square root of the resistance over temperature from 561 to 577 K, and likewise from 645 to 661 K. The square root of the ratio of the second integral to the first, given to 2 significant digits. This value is 0.97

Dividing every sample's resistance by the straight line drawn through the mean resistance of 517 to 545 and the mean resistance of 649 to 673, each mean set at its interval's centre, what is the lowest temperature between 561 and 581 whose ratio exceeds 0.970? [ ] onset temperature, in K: 563.0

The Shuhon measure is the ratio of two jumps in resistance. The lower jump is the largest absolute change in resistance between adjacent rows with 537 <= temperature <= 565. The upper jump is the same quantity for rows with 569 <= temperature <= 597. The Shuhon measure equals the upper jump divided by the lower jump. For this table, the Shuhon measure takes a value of 0.95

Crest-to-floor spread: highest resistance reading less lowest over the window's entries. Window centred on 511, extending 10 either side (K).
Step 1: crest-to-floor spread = 2.2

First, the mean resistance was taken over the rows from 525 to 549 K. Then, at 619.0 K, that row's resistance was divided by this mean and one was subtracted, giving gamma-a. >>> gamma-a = -0.14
